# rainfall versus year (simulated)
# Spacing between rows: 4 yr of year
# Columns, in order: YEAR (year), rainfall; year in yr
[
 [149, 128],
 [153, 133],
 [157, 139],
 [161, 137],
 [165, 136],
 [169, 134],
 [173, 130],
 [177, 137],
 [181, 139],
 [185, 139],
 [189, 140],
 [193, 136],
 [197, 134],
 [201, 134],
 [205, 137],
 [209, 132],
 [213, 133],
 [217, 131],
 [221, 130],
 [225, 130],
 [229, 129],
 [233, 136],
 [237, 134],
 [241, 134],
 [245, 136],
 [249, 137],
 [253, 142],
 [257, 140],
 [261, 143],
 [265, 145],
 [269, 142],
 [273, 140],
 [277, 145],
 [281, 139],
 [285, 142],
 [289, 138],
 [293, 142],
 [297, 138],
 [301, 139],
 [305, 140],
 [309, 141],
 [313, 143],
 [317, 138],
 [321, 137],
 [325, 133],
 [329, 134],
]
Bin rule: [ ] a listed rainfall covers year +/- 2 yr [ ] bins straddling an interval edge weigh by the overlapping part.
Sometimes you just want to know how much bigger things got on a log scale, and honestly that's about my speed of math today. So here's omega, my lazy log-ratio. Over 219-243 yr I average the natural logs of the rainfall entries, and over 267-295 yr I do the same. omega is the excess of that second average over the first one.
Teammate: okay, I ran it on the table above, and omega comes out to 0.07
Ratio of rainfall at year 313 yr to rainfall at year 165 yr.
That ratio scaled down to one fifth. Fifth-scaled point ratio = 0.210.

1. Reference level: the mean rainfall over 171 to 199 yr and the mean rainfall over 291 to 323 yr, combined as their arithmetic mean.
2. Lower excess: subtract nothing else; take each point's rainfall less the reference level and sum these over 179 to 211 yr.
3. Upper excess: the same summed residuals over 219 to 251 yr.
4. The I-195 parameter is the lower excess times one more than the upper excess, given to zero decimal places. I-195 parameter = 517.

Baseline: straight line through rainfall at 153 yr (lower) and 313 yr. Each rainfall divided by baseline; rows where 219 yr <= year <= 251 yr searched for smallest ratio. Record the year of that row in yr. 229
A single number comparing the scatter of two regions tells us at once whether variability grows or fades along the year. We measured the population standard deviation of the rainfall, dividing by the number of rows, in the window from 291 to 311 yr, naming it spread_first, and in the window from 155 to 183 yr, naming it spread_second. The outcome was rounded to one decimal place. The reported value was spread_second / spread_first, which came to 2.1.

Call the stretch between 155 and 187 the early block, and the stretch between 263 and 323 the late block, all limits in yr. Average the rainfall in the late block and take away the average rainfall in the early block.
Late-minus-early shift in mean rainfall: 4.2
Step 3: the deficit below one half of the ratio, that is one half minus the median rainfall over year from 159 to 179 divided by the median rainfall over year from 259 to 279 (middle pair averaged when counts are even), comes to -0.451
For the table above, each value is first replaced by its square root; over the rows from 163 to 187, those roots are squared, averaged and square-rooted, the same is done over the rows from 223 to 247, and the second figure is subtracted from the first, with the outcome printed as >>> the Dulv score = 0.11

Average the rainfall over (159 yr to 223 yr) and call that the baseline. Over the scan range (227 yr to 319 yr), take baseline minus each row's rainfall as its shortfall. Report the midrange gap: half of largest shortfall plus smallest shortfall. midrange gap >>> -2.1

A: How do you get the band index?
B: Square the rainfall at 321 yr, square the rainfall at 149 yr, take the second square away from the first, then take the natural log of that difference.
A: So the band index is 7.8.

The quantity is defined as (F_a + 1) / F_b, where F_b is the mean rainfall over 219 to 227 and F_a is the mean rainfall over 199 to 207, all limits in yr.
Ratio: 1.05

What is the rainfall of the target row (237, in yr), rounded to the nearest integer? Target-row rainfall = 134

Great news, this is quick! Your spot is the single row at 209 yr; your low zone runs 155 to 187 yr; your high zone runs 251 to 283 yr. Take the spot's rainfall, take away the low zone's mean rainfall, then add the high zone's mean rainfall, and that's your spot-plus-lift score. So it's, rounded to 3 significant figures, 138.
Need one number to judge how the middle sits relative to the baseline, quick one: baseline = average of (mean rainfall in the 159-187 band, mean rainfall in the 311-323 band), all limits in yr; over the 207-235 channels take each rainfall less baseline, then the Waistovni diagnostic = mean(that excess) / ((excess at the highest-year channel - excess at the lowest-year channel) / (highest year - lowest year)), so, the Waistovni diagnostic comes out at -37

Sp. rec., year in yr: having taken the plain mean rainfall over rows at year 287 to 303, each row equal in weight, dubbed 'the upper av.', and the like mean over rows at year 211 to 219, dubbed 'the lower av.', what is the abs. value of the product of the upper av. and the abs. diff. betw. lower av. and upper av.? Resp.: 1010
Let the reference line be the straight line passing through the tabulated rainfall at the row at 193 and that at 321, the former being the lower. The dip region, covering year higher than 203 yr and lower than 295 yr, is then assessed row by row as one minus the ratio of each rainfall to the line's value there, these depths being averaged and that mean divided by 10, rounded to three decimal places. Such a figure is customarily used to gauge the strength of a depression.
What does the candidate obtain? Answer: -0.001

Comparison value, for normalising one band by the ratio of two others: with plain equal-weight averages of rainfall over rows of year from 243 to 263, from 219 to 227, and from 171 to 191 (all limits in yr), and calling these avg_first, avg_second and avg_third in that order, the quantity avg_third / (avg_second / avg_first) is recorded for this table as 147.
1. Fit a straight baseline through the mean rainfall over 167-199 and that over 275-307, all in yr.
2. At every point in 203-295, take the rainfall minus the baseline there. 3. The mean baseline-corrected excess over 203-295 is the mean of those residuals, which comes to -1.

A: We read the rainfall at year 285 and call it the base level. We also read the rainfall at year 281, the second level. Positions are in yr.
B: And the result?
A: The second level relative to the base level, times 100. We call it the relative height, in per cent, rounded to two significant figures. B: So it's 98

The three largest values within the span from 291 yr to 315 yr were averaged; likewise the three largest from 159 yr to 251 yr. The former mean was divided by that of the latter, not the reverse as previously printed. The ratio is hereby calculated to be 1.02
